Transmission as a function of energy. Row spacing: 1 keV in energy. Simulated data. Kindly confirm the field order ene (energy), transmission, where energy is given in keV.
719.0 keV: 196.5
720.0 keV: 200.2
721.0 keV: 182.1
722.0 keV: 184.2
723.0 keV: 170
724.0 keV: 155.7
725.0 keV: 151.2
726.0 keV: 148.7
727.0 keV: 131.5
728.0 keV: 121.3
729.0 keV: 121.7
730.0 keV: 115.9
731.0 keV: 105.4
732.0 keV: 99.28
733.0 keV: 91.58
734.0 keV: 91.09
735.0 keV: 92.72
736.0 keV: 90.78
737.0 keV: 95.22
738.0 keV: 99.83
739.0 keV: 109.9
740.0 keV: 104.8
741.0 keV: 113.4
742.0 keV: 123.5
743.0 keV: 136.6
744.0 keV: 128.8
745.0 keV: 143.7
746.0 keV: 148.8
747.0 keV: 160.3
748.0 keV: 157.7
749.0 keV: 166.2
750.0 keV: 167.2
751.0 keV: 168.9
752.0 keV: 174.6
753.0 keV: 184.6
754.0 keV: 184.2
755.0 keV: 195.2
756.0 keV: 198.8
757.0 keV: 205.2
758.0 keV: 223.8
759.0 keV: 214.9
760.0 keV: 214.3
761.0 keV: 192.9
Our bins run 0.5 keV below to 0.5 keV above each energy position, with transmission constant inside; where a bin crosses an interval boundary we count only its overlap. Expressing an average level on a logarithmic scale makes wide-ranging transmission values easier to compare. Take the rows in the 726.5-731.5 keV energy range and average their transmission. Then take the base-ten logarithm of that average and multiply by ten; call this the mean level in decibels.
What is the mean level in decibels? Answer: 20.8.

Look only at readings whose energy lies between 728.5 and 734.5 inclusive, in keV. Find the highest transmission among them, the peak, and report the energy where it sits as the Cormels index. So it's 729.0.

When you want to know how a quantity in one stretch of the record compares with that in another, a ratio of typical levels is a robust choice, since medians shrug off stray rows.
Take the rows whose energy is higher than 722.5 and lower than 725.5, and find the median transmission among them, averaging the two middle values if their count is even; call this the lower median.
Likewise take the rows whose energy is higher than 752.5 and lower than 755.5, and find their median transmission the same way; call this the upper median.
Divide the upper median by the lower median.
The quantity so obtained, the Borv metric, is 1.19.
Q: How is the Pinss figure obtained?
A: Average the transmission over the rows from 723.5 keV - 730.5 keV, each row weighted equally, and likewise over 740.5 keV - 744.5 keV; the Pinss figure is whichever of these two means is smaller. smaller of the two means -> 126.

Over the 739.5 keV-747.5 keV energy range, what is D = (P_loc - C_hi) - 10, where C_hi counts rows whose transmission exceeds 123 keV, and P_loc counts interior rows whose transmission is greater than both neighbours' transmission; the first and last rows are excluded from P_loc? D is -15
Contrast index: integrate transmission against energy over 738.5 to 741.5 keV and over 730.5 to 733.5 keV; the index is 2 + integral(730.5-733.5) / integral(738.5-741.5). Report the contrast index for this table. 2.90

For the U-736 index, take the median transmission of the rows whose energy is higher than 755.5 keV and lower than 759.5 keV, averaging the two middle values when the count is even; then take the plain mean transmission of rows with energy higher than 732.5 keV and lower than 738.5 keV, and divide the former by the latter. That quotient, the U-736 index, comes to 2.25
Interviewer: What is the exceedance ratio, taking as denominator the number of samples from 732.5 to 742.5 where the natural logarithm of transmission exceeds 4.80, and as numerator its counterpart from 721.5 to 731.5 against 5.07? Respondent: 2.00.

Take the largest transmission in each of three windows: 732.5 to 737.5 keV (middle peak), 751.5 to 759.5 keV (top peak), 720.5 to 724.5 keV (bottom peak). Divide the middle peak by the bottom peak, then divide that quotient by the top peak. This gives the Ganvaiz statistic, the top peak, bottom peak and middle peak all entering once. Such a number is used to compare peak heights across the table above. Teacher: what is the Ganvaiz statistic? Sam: 0.0023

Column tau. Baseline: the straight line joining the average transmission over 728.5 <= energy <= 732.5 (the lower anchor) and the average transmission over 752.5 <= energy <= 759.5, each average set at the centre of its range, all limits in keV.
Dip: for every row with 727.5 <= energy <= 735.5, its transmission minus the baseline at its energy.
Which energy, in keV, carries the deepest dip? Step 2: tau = 735.0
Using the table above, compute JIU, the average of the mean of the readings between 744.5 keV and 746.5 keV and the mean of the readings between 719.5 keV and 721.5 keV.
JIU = 169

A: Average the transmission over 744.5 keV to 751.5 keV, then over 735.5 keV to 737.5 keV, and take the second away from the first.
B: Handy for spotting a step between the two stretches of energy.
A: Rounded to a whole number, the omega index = 66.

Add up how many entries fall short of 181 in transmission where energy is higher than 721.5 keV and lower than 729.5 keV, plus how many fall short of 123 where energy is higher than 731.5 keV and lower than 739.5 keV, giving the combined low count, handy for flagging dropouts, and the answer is 15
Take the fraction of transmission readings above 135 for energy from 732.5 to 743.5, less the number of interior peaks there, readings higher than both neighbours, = -1.9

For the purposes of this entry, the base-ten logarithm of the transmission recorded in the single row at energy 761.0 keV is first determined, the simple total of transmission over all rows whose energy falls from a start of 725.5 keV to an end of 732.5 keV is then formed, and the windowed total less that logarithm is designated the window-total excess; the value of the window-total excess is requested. 841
